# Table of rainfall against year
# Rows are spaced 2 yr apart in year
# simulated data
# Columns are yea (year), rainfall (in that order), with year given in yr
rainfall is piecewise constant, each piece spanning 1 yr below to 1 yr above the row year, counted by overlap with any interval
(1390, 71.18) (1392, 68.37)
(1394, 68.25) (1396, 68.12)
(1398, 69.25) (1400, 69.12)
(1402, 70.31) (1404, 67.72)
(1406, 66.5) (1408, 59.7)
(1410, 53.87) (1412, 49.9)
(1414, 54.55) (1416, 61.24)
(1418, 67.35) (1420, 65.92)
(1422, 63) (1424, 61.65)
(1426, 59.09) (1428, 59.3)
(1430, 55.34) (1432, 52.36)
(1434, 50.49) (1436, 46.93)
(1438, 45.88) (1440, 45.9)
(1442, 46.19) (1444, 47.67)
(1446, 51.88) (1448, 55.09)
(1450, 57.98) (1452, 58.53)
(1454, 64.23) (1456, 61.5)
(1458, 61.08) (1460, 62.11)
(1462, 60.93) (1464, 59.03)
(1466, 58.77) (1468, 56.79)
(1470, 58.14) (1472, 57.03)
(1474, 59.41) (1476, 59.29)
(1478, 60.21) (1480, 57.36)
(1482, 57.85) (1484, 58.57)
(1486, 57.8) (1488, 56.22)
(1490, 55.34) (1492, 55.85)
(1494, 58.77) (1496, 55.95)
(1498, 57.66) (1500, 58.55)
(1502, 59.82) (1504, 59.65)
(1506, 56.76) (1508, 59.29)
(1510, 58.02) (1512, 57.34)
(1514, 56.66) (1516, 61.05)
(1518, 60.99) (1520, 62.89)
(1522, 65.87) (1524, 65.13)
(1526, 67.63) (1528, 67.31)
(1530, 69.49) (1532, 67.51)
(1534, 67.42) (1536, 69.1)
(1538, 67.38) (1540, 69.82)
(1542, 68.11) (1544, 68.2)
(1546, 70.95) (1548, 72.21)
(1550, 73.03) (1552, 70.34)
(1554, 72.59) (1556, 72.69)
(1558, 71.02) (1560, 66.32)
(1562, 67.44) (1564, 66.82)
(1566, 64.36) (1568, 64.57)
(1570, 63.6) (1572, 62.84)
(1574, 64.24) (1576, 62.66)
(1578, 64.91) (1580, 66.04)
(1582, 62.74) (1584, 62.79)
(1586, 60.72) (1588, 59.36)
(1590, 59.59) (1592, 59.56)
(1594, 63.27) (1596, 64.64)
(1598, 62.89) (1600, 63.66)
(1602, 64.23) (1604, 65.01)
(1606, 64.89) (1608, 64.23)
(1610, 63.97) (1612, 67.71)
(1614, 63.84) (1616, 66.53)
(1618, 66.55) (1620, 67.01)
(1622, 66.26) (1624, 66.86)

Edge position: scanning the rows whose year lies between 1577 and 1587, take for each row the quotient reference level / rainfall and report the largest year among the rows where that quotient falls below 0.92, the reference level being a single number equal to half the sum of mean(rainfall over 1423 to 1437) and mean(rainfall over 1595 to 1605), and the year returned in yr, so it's 1580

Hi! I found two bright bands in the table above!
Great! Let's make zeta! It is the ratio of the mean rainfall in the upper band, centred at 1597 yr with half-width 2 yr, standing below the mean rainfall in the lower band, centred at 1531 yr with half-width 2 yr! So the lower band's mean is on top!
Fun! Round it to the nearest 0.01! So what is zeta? 1.07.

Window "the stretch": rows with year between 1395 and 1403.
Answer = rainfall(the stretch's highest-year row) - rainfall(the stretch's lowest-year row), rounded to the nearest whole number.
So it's 2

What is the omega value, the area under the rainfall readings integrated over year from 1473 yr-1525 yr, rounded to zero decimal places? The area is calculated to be 3065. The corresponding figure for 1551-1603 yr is 3368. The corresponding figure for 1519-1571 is 3544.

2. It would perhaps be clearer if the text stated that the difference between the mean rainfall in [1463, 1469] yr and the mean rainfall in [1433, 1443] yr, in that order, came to 11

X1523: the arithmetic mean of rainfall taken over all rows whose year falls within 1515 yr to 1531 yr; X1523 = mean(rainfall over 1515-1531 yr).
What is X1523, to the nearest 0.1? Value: 65.0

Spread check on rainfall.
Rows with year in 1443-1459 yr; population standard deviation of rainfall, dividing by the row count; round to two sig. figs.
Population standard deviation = 5.1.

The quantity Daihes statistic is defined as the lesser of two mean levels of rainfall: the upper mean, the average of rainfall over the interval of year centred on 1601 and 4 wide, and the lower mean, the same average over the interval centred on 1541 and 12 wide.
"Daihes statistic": 63.9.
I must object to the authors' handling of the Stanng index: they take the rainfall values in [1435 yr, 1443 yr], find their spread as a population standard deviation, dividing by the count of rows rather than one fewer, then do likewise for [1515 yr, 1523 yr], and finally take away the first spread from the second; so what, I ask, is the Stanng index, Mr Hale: 1.6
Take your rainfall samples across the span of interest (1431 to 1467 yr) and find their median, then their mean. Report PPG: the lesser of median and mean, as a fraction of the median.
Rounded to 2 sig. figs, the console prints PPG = 0.97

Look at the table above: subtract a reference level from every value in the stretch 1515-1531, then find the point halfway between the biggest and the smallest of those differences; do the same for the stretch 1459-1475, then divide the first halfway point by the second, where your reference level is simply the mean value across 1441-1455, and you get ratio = 2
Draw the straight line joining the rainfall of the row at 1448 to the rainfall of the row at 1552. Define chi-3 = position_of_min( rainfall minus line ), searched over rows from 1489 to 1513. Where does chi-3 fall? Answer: 1512 yr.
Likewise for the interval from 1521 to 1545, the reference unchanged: 1524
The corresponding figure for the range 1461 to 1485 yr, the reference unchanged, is 1480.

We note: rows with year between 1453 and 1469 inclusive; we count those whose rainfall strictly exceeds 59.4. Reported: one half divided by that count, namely 0.10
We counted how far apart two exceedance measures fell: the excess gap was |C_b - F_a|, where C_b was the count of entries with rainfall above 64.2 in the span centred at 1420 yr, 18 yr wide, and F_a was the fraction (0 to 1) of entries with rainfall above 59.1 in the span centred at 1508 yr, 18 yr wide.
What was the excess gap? 1.6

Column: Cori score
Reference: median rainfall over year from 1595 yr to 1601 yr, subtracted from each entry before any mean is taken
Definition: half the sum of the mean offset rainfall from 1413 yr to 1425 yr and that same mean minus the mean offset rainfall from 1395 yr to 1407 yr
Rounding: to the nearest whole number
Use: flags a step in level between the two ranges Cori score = -4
